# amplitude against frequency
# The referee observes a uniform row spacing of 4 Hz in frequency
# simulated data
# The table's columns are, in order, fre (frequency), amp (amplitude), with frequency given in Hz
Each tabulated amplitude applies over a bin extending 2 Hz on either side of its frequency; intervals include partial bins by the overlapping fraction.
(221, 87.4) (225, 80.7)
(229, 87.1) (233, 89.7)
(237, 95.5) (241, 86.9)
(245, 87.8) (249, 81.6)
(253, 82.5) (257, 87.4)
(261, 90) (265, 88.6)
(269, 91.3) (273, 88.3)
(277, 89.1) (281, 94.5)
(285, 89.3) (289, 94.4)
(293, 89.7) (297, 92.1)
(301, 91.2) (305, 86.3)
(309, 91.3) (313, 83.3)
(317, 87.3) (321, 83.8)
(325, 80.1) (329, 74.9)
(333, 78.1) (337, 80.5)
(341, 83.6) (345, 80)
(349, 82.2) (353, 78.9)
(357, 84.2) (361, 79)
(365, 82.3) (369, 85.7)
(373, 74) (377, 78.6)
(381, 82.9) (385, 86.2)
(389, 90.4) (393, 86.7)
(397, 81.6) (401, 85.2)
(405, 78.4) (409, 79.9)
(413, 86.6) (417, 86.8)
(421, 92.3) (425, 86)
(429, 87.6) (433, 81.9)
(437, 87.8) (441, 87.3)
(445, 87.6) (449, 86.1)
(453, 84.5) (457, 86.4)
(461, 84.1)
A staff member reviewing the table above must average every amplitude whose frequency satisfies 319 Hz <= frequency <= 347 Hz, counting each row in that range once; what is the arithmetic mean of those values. 80.1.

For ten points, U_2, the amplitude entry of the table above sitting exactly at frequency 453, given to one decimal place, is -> 84.5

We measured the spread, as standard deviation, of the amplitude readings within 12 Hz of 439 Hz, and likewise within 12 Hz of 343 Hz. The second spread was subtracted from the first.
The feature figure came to 0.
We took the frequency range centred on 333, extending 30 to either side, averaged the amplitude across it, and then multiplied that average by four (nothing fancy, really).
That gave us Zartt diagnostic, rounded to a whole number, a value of 329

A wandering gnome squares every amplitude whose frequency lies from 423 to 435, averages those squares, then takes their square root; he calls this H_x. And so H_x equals 85.2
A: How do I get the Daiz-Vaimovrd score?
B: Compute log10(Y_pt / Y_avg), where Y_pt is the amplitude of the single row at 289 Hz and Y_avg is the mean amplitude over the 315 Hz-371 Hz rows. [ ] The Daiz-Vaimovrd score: 0.064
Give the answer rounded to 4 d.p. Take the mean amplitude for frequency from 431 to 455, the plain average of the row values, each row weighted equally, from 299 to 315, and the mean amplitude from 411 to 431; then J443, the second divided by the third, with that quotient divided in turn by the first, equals 0.0117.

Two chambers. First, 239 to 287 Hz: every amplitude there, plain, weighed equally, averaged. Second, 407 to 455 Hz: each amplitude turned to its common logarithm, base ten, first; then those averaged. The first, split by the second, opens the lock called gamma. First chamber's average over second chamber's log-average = 45.5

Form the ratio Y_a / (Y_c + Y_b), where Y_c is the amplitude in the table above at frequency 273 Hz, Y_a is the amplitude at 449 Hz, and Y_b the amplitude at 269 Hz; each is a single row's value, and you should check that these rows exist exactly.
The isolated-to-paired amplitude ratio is 0.479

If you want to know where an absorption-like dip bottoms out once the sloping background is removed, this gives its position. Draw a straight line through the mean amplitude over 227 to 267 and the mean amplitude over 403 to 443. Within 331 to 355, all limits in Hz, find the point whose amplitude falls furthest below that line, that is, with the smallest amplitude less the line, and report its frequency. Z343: 333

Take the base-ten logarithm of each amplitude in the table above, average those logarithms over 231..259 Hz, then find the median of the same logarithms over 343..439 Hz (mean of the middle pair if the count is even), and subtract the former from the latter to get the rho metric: -0.0188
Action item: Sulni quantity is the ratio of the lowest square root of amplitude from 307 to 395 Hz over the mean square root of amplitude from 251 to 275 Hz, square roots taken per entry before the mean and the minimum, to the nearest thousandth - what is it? 0.917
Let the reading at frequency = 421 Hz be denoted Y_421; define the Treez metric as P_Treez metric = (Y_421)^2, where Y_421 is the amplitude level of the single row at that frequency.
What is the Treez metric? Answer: 8519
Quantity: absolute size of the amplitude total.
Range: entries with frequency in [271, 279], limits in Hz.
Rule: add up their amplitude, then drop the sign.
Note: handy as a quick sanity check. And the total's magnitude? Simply 177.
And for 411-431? 439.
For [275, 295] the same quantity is 457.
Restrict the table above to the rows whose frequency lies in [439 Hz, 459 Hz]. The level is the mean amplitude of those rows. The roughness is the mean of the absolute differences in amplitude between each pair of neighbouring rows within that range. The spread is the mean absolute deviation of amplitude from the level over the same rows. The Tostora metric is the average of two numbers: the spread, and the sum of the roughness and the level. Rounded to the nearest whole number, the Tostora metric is 44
